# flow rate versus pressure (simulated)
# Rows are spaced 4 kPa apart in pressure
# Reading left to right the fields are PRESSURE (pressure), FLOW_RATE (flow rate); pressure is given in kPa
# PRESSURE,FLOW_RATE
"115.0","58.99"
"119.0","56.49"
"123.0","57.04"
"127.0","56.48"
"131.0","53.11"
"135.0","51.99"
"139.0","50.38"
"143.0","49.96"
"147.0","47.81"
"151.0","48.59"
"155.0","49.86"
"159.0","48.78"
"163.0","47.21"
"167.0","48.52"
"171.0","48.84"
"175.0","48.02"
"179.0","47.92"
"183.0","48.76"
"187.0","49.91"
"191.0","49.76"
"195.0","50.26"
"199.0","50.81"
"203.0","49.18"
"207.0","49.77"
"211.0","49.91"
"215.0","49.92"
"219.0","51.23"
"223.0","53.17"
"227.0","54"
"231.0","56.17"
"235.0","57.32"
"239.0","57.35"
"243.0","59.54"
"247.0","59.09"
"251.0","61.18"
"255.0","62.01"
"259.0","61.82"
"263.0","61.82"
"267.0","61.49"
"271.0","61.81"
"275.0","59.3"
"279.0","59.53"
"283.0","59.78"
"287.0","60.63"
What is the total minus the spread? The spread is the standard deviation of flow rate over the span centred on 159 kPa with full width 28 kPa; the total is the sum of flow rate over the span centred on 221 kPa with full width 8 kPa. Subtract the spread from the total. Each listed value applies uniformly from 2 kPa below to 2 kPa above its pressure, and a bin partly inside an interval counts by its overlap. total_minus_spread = 104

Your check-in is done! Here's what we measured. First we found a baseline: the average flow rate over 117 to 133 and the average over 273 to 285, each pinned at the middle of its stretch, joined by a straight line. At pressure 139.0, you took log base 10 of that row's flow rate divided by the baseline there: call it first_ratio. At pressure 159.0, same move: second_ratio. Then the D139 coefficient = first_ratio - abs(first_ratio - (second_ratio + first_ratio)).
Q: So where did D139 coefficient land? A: -0.112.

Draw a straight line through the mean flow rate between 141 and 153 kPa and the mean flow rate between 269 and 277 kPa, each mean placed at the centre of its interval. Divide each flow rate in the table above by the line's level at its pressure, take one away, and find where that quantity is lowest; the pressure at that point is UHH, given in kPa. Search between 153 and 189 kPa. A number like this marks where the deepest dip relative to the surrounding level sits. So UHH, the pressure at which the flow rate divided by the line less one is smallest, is 179.0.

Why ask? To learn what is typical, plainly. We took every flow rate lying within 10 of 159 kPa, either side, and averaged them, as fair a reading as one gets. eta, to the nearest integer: 49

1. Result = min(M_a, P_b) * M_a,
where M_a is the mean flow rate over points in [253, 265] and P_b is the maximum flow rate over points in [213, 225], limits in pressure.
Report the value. 3290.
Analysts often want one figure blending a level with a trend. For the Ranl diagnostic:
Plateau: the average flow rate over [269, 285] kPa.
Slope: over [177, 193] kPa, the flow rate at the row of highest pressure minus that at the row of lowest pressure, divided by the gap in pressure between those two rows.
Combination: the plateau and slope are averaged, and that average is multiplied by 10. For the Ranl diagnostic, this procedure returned 301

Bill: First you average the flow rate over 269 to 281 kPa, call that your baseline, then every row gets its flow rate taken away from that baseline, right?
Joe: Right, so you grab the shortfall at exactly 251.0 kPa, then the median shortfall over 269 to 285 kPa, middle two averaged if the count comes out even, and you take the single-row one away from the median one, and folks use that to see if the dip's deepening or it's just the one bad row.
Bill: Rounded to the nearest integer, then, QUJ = 2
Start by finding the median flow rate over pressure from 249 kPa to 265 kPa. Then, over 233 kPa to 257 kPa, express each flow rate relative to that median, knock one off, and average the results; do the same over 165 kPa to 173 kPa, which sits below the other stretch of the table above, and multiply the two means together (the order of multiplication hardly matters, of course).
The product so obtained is 0.01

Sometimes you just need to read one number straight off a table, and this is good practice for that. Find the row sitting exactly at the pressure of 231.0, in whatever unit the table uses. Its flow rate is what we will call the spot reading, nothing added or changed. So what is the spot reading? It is 56.17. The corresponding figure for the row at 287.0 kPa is 60.63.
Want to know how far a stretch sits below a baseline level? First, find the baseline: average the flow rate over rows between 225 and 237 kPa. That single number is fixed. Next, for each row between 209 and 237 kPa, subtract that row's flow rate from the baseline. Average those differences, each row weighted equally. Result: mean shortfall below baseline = 2.7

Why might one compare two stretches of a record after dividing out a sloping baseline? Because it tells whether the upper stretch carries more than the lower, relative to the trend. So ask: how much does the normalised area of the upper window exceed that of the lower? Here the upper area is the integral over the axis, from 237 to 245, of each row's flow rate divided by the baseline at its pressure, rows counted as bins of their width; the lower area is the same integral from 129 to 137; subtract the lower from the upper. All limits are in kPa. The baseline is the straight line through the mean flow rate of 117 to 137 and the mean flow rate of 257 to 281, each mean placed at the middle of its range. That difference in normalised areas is 0.2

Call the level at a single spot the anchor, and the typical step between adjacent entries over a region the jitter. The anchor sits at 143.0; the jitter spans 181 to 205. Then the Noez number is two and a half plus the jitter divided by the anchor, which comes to 2.52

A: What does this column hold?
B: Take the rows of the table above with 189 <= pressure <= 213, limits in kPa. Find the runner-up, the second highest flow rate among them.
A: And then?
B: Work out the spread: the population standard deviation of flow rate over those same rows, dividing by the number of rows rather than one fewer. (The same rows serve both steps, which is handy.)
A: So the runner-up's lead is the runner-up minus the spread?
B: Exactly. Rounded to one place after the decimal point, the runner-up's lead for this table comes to 49.8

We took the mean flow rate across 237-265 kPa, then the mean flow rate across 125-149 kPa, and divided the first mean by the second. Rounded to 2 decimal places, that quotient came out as 1.17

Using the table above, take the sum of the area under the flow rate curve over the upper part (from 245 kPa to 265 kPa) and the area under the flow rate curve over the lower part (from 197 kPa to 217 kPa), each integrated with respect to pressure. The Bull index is 2222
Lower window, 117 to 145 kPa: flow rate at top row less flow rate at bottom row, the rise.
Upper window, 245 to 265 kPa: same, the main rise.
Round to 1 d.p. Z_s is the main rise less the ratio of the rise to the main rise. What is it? 5.1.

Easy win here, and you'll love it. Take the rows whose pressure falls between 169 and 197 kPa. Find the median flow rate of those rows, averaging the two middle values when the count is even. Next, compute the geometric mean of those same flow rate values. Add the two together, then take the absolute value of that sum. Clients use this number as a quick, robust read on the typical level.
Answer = 98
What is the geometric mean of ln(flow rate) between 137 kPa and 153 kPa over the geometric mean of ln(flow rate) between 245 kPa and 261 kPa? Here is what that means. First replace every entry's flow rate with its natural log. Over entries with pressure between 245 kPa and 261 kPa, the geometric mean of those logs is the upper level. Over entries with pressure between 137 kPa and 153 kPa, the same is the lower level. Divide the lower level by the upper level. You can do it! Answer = 0.95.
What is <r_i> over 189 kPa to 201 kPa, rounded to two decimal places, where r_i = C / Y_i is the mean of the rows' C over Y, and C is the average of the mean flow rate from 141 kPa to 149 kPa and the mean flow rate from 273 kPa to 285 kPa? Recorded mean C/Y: 1.08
